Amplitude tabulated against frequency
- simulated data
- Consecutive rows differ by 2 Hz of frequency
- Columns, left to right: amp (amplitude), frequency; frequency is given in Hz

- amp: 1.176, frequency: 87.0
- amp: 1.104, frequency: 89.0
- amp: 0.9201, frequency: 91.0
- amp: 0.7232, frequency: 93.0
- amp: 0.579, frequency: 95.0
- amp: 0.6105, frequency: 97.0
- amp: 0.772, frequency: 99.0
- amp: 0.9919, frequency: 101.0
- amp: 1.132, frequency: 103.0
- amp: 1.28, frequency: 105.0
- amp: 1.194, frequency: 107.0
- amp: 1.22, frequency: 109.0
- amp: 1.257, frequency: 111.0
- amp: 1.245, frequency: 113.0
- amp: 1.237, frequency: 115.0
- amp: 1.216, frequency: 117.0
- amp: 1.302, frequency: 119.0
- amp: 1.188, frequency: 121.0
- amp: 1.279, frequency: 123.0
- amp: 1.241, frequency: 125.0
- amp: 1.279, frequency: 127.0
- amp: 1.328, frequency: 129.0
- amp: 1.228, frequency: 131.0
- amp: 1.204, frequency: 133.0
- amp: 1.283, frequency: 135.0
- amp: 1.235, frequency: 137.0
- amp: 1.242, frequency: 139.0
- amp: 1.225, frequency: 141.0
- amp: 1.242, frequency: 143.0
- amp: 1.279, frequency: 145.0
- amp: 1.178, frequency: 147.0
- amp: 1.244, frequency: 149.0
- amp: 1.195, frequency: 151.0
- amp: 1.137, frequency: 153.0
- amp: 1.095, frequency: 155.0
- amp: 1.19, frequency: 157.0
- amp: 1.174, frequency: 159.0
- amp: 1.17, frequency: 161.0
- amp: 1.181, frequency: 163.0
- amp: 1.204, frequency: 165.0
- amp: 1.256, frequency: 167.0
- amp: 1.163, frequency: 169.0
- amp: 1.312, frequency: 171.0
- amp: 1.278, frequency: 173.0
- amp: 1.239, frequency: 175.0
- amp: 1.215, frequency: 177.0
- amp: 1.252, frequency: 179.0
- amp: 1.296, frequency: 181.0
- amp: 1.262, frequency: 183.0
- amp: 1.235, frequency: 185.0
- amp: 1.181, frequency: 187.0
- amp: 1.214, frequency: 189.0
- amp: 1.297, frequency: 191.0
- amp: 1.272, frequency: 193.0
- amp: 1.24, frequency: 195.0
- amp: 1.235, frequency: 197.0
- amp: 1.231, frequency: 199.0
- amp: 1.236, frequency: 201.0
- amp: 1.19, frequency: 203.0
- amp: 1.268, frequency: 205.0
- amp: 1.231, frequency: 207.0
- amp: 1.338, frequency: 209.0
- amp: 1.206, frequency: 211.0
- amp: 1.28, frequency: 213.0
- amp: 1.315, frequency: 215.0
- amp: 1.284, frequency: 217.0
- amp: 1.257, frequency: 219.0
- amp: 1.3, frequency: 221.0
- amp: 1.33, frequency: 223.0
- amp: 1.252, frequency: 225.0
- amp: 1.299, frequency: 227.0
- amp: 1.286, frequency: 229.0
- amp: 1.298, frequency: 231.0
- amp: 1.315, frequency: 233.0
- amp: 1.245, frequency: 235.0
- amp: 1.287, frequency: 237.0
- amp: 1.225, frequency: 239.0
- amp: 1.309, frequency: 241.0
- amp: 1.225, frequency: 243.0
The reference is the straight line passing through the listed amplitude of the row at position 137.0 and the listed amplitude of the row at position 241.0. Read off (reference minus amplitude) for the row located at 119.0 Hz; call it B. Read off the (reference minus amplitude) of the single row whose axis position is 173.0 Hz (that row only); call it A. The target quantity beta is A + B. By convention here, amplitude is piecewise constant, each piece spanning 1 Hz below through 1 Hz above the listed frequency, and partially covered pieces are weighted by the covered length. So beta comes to -0.10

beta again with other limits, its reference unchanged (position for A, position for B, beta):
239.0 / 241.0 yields 0.08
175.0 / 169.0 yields 0.12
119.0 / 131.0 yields -0.08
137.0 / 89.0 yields 0.10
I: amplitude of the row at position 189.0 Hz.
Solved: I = 1.214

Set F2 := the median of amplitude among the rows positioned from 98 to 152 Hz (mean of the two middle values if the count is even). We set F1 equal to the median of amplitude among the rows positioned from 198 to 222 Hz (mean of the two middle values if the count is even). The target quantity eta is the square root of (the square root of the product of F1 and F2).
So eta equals 1.12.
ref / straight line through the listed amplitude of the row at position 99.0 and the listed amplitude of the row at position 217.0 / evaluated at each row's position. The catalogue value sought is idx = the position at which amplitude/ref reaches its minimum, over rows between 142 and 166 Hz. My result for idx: 155.0 Hz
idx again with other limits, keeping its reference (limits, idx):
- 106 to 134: 133.0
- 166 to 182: 169.0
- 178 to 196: 187.0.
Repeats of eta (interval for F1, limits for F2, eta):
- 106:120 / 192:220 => 1.11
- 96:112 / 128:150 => 1.10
